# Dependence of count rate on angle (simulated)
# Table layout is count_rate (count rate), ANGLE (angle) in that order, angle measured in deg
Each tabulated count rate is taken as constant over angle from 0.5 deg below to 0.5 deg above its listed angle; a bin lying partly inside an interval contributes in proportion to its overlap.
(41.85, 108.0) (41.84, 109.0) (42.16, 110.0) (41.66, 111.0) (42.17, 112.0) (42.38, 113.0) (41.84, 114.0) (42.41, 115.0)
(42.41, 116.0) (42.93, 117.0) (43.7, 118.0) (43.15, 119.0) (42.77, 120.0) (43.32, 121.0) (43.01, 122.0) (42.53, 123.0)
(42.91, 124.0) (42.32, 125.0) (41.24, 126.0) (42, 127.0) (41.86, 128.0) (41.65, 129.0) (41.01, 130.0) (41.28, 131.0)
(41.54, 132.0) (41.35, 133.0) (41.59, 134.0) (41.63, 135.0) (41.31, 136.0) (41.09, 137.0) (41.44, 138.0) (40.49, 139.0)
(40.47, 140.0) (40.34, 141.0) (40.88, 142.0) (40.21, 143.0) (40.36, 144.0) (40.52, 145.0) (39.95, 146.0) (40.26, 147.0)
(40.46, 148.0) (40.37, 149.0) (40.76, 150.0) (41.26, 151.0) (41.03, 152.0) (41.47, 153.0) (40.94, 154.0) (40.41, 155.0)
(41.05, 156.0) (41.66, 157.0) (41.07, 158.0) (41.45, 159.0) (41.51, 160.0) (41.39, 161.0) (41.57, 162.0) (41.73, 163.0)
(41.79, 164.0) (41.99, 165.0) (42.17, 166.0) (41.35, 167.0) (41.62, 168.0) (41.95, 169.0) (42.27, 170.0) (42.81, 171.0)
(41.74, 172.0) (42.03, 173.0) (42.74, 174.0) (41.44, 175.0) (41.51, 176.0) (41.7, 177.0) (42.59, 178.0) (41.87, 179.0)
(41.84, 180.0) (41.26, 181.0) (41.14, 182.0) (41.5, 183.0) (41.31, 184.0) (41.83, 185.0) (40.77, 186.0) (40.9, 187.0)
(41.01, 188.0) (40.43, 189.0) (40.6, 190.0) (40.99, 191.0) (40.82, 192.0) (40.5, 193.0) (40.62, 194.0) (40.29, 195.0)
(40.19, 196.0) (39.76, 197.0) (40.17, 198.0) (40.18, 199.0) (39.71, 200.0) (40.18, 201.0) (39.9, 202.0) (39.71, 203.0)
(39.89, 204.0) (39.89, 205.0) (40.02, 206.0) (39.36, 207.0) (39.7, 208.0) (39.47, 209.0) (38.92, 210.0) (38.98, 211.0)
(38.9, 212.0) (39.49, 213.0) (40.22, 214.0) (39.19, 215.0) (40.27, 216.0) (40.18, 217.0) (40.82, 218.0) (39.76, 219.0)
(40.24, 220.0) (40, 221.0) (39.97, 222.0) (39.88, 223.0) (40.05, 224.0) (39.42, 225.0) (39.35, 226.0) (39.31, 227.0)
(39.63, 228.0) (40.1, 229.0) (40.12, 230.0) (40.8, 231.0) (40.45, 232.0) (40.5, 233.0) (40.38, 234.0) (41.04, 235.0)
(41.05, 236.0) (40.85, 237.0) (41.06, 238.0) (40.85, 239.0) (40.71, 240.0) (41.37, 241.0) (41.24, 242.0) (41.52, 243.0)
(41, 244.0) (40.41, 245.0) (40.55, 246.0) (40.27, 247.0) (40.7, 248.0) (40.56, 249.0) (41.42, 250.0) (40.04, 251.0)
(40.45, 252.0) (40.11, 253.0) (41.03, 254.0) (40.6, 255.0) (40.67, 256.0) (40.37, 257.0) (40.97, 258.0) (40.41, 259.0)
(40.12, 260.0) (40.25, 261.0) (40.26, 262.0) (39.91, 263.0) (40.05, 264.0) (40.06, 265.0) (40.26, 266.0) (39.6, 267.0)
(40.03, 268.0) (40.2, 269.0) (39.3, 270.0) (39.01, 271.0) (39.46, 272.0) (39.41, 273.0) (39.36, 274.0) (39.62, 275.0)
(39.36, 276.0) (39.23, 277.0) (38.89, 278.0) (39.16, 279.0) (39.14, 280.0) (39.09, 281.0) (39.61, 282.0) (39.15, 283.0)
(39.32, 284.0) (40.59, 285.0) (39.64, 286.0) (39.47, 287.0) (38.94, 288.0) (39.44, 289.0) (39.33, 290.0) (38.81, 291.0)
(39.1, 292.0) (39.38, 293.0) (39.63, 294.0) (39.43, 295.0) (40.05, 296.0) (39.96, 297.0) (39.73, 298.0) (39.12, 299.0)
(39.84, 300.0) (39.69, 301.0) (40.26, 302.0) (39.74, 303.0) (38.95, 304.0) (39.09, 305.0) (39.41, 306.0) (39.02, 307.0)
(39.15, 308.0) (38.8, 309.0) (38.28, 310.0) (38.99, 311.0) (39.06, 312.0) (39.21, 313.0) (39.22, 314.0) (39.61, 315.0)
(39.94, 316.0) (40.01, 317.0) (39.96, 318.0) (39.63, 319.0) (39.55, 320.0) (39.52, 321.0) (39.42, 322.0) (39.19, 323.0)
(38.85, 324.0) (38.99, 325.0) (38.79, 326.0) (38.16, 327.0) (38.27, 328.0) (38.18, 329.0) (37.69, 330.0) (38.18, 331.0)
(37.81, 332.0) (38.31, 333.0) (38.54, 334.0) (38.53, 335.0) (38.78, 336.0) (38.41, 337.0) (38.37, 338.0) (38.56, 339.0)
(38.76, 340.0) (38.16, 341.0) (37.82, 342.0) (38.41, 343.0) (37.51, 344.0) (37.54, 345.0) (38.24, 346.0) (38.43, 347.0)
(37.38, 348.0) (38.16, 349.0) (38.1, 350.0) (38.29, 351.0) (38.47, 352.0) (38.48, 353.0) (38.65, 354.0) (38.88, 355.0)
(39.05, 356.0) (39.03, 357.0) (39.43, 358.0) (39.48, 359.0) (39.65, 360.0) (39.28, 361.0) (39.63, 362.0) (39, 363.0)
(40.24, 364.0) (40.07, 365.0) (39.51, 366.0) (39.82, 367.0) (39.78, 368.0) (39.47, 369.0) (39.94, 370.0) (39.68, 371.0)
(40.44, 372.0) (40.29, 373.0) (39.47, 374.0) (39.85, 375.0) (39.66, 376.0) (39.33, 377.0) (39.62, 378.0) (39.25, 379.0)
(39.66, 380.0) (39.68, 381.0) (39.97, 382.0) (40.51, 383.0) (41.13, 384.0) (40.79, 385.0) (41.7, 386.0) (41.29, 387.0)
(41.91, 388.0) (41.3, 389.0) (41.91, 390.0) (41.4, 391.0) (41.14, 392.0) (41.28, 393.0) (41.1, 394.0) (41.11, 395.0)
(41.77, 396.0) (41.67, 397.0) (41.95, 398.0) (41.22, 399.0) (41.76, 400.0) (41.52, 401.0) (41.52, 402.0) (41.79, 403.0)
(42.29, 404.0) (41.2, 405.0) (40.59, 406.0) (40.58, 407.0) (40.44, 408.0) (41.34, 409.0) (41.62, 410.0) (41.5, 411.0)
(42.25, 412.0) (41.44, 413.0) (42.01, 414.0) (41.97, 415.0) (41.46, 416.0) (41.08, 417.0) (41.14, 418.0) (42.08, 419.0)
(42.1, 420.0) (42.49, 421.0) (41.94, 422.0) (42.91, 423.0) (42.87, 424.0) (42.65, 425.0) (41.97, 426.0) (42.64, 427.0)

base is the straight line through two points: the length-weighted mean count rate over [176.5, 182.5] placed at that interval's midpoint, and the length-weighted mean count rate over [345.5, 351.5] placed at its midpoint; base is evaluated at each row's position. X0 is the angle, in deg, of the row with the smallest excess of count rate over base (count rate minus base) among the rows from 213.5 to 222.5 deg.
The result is 215.0 deg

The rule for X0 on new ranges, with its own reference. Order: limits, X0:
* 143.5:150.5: 146.0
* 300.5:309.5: 309.0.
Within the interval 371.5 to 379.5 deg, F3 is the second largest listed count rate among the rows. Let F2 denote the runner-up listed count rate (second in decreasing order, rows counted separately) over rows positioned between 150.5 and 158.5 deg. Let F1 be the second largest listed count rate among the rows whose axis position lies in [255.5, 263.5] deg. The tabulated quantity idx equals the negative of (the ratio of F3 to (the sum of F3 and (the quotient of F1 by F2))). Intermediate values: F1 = 40.67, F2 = 41.47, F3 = 40.29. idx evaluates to -0.976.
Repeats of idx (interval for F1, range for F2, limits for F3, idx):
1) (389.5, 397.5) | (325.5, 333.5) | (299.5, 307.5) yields -0.973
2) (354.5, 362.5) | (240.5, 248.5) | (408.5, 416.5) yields -0.978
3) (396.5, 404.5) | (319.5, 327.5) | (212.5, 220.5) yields -0.974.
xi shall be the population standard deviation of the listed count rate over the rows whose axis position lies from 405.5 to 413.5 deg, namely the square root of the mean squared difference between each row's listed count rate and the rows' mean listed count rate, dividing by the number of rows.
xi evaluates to 0.6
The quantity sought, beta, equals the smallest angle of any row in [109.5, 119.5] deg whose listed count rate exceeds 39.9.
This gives 110.0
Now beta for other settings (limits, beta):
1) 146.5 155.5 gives 147.0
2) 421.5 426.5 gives 422.0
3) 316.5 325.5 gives 317.0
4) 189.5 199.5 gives 190.0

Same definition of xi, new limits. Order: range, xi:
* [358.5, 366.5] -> 0.4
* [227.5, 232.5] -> 0.4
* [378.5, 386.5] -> 0.8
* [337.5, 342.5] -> 0.3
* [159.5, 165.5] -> 0.2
